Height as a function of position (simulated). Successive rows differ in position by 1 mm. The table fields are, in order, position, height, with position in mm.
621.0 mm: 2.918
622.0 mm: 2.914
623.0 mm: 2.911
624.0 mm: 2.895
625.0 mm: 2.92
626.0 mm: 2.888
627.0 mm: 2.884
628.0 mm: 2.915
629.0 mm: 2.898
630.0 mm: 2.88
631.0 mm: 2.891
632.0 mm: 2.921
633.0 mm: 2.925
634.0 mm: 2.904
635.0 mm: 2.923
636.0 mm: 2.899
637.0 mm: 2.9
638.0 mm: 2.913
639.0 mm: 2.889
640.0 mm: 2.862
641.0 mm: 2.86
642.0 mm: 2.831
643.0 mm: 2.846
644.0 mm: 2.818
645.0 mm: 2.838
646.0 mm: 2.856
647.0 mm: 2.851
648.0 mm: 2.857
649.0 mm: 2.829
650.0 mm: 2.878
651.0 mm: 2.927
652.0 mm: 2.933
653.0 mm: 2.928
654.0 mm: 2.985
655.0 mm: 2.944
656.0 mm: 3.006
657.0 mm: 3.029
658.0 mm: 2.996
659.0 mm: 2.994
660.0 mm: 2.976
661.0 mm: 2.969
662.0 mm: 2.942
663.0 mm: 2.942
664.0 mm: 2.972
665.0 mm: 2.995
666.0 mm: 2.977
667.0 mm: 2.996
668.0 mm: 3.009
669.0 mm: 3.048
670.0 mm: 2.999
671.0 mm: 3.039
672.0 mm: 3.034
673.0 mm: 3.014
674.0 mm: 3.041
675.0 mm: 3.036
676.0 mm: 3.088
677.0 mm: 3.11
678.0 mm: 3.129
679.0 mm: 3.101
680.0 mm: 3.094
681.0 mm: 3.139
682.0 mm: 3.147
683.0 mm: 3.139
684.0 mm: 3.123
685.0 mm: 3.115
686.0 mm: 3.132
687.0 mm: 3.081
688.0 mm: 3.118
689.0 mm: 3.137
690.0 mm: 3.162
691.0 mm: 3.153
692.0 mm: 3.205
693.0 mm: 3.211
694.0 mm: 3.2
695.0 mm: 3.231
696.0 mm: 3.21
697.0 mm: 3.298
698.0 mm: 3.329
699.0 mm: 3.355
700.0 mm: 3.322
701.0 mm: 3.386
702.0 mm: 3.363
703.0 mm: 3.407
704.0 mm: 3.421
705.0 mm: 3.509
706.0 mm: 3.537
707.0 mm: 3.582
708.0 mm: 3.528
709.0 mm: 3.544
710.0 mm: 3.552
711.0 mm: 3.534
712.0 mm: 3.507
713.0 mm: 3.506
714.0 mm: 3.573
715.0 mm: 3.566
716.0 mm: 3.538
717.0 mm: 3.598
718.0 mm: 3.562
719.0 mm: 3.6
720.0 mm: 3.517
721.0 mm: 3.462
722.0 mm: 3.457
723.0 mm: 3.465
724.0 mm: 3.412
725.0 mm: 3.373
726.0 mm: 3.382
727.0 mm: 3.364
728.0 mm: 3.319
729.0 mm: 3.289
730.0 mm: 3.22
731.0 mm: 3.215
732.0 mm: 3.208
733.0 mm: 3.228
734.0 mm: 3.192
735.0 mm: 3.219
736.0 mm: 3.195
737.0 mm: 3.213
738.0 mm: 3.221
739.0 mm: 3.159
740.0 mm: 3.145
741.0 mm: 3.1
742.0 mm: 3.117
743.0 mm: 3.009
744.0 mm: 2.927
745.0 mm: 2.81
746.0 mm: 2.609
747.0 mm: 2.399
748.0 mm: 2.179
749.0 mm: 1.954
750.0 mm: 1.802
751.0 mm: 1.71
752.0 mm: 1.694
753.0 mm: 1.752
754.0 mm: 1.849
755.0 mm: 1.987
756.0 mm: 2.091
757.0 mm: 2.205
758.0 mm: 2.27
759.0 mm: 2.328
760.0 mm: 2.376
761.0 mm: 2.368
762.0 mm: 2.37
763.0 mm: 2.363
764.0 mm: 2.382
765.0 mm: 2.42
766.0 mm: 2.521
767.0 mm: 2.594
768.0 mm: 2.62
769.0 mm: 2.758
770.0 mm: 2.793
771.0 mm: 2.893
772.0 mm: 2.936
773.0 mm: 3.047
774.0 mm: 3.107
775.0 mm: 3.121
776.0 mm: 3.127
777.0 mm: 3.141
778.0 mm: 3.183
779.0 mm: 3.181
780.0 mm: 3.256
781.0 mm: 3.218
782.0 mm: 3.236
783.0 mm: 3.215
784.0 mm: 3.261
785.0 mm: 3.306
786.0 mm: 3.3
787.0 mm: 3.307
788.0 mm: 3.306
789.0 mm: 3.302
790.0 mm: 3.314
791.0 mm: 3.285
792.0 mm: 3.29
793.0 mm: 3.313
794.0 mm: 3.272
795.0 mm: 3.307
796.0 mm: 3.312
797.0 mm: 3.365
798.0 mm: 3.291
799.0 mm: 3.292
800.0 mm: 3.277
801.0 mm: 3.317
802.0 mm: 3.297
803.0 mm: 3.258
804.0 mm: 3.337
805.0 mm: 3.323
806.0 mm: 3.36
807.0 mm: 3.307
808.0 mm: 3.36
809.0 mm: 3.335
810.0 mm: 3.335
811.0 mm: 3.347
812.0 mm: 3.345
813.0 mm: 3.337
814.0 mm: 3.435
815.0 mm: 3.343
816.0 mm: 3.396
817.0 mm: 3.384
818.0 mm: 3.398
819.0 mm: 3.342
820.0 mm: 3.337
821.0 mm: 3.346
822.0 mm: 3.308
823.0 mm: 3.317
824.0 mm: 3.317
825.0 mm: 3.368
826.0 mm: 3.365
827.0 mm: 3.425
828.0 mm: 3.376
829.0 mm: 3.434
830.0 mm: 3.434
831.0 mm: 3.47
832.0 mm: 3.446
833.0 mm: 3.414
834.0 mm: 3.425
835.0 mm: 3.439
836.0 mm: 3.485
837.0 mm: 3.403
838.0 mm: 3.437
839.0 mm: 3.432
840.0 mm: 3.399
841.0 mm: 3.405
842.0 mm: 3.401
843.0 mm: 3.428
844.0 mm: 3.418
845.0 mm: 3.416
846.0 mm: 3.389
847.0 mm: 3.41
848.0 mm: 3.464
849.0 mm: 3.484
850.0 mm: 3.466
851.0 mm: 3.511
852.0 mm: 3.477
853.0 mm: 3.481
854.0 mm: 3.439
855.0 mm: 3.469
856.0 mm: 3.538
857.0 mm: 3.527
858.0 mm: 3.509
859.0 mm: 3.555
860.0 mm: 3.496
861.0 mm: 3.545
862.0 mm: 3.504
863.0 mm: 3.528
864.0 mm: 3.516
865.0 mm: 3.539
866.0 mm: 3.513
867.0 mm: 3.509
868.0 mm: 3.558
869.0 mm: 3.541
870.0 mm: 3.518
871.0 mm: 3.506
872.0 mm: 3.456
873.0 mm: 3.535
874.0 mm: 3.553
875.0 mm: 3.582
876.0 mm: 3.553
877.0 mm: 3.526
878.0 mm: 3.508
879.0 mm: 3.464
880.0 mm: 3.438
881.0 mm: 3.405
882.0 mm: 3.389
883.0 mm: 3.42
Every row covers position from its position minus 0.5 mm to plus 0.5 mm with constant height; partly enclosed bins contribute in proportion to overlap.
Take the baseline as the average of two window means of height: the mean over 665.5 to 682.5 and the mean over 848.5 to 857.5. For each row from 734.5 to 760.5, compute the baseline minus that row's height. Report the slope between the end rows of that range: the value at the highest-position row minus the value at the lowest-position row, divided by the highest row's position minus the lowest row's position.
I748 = 0.034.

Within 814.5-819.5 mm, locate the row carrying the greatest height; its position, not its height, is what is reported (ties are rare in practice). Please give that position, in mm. 818.0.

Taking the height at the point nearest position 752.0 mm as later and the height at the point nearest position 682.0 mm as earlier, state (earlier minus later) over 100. 0.015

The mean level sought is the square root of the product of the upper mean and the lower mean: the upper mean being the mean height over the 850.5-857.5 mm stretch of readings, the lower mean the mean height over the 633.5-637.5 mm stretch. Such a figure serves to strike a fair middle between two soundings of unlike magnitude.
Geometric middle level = 3.19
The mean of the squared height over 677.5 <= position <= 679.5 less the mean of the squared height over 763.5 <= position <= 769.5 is 3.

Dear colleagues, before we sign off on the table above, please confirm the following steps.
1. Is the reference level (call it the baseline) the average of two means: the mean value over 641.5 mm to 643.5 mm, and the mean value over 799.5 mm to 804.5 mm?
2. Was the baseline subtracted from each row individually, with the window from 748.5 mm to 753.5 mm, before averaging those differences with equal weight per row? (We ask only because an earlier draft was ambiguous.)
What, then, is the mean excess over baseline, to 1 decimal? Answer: -1.3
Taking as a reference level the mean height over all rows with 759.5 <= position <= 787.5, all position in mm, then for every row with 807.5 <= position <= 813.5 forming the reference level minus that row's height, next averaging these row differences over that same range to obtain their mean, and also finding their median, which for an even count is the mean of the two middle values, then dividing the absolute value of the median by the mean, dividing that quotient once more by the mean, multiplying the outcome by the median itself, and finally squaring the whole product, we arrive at 0.98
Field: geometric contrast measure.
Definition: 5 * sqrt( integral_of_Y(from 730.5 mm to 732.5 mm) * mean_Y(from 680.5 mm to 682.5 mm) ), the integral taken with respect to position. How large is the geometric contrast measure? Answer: 22.5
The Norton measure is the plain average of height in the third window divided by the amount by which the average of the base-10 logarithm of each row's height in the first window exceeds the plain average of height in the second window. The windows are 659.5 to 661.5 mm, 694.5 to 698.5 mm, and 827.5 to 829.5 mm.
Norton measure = -1.22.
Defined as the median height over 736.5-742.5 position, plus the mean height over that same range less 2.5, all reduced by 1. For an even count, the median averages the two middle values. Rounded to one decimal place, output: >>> 2.8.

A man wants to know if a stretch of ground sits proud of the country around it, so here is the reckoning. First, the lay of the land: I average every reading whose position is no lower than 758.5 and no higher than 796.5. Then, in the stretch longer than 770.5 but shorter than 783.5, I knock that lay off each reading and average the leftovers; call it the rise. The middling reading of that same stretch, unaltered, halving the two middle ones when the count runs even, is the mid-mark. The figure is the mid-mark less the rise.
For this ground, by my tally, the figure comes 3.00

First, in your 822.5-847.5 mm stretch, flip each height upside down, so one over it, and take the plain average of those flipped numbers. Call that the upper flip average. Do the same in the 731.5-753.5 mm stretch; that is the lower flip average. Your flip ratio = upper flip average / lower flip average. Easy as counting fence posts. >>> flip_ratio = 0.75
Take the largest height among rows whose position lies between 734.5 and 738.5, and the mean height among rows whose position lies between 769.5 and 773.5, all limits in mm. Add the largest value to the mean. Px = 6.14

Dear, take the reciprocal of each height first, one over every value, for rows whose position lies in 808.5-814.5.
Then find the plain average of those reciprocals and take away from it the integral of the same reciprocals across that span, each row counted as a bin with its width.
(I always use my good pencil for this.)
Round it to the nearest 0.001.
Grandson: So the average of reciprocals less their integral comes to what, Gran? -1.490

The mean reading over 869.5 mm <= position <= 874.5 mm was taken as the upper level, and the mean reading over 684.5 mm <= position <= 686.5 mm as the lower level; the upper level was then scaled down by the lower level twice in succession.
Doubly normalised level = 0.36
